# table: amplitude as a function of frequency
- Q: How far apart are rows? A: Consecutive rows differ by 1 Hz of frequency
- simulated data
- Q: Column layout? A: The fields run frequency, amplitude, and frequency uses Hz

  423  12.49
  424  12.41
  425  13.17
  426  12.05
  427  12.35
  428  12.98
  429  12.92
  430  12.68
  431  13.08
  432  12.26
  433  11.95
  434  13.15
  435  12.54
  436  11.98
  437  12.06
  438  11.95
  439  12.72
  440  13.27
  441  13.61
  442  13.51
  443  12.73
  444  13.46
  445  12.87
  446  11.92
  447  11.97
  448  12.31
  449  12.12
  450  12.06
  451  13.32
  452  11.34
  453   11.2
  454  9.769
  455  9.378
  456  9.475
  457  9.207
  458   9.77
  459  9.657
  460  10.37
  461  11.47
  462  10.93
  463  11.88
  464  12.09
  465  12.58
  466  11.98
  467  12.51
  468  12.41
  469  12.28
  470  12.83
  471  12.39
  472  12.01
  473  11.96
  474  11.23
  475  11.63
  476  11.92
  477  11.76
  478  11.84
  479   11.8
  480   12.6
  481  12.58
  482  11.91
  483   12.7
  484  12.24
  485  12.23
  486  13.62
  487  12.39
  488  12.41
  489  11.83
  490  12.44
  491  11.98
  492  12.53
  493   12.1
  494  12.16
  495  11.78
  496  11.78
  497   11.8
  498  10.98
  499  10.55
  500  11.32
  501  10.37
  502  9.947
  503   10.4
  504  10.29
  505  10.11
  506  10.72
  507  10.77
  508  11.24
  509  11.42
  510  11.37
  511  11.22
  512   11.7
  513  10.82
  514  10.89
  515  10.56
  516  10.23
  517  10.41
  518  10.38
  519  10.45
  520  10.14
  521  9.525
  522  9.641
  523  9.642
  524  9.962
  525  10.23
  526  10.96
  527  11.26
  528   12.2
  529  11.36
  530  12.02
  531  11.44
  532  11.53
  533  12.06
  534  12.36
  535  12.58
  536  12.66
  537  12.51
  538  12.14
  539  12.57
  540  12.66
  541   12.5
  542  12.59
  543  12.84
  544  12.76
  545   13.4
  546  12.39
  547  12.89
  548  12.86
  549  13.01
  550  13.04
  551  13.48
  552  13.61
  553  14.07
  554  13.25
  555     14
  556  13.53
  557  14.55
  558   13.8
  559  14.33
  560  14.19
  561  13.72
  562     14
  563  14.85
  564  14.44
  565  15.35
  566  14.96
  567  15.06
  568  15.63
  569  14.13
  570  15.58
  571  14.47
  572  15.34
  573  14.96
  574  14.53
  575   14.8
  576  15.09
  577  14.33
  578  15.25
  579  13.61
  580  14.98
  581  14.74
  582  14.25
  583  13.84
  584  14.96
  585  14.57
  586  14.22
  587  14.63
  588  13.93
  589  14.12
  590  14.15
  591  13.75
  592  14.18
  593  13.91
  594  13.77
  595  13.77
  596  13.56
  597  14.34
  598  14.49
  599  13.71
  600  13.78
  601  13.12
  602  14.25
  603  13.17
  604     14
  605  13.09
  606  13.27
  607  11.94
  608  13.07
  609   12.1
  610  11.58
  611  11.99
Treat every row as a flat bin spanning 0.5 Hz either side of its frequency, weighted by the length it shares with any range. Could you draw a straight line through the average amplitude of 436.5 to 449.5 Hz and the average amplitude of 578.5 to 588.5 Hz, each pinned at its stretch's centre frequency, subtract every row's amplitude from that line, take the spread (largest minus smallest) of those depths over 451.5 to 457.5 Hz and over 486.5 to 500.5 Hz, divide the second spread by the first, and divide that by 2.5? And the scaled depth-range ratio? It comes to 0.38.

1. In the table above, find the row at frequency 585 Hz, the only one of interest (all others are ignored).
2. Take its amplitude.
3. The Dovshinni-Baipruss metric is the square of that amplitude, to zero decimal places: 212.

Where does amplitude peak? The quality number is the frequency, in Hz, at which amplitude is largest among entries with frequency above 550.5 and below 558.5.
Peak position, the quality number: 557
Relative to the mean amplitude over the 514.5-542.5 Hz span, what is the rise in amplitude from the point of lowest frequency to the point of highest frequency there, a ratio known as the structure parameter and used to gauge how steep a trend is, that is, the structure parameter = 0.18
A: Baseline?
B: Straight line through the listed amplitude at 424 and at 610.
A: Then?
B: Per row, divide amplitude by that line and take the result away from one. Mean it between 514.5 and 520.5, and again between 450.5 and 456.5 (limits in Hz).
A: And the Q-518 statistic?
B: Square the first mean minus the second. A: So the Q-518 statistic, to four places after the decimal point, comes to 0.0001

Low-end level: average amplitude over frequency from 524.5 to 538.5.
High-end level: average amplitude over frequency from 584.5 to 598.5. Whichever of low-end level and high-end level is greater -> 14.1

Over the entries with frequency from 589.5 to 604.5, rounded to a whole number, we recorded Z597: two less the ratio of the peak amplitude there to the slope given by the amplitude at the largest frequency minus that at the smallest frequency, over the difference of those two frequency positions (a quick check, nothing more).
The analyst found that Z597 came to 1354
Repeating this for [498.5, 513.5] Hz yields -605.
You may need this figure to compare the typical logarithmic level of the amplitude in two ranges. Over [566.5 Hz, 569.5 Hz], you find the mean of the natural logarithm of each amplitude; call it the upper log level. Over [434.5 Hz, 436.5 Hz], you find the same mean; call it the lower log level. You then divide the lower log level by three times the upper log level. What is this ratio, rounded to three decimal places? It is 0.309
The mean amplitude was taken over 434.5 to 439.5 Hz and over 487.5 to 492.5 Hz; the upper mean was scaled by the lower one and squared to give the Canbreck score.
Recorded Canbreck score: 1.0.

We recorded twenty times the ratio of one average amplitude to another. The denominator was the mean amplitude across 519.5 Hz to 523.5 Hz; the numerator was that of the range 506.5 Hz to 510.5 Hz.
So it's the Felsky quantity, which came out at 23.0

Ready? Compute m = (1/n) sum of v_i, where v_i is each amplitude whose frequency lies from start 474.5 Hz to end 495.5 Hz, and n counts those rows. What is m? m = 12.2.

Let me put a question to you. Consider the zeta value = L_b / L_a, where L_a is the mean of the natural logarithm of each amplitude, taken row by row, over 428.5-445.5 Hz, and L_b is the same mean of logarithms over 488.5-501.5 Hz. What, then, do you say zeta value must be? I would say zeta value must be 0.96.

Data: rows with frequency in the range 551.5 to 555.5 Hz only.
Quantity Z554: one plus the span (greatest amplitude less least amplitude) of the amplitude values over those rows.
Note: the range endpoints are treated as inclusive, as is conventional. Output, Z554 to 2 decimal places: 1.82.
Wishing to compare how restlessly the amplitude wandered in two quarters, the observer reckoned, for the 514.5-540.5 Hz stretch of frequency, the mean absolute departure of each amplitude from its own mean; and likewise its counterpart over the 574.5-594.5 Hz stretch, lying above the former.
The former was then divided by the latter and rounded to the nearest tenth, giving 2.3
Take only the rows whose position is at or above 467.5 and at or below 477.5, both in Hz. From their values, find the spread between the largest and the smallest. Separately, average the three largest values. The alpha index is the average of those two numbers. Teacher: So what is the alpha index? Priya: 7.1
